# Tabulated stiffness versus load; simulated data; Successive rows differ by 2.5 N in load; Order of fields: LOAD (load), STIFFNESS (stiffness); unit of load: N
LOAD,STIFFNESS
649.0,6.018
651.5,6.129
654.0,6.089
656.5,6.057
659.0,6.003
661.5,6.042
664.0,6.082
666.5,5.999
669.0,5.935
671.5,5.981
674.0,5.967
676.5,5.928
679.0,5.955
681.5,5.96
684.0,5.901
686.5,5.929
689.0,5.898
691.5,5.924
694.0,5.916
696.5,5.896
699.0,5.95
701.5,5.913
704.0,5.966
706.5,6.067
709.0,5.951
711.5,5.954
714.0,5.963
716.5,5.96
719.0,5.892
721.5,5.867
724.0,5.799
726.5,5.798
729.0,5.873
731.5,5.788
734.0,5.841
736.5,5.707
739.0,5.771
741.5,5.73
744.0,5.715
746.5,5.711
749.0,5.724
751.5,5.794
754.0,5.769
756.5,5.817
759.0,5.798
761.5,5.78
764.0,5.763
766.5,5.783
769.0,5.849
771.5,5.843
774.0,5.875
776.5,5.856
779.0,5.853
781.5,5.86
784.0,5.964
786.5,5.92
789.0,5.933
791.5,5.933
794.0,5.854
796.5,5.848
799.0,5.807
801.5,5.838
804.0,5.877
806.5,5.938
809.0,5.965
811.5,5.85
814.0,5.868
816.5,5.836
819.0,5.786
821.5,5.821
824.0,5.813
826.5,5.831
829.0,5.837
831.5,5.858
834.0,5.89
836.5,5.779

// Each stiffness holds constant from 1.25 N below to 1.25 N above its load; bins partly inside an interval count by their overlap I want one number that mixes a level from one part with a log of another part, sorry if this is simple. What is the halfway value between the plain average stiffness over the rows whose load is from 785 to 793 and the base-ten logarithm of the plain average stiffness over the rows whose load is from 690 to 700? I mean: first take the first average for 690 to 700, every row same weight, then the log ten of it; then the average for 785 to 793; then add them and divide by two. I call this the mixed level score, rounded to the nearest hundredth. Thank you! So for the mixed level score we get 3.35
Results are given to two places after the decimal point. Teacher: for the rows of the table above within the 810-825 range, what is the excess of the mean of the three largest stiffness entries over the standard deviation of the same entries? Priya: 5.82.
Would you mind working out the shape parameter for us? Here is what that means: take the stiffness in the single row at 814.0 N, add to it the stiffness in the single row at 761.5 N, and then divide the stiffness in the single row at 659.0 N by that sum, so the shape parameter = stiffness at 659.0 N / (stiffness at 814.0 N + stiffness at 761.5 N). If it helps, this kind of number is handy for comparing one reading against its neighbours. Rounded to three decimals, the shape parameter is 0.515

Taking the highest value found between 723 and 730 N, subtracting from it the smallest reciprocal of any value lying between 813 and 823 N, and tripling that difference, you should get 17.1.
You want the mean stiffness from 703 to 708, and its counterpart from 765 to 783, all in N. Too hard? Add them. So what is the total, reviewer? 11.9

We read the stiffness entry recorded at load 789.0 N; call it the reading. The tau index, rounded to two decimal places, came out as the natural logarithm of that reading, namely 1.78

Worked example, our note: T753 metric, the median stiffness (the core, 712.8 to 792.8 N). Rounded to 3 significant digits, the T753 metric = 5.83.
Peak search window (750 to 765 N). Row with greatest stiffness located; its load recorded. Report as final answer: 756.5 N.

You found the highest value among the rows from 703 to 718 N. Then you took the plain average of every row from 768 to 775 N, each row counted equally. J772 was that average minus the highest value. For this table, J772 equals -0.21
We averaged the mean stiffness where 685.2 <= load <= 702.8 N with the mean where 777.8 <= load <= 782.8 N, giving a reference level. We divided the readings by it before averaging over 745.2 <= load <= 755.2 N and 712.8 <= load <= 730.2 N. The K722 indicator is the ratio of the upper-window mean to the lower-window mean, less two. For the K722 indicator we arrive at -1.022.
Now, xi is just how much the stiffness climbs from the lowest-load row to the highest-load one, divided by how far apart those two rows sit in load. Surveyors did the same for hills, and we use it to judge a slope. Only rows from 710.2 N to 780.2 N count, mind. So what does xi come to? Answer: -0.0015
